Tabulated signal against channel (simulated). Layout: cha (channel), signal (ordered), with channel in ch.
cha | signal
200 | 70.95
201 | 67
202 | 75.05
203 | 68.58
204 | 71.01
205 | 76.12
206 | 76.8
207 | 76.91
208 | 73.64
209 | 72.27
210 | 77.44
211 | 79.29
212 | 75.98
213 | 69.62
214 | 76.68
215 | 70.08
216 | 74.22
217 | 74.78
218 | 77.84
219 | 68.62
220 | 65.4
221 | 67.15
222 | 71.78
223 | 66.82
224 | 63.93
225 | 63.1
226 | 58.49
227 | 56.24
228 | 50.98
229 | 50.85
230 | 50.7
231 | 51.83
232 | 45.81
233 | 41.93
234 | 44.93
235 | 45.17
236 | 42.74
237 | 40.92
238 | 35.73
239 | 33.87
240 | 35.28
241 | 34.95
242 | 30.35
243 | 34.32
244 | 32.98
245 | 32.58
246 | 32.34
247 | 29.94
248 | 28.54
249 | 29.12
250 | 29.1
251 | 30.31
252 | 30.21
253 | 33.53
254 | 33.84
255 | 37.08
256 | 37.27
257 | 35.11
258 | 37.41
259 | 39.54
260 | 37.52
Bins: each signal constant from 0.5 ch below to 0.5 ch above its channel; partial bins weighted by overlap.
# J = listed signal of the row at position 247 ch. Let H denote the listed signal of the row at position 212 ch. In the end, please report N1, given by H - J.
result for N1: 46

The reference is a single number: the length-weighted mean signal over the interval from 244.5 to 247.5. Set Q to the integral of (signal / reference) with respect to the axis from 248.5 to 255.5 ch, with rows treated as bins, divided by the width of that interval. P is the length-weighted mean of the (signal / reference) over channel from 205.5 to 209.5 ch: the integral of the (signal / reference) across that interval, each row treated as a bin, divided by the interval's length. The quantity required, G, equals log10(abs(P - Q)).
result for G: 0.13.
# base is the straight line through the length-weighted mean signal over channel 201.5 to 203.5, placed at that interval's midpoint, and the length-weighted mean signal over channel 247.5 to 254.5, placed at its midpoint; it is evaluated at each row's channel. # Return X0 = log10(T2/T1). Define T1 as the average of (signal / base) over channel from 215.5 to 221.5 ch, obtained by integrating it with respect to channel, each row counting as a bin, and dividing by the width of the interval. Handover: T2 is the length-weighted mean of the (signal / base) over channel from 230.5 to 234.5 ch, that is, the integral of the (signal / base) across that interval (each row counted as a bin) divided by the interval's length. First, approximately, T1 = 1.22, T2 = 0.99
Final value -0.09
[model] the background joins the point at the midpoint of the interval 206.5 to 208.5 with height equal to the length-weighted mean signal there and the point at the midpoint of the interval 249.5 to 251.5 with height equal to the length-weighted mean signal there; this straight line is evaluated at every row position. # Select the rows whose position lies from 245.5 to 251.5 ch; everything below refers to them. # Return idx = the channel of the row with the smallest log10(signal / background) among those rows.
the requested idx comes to 248 ch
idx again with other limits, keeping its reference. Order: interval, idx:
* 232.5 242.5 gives 242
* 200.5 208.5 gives 201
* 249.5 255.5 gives 250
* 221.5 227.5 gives 227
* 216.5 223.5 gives 220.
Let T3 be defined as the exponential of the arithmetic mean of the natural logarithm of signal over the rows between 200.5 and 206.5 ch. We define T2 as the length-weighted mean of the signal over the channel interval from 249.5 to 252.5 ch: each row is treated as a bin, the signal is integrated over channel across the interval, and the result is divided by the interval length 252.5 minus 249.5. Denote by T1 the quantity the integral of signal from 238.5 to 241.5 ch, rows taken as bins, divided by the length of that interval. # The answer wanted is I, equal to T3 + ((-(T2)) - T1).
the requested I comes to 8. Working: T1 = 34.7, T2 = 30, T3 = 72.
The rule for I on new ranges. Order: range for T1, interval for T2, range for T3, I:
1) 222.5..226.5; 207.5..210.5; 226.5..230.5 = -85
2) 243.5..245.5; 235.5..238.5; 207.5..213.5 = 2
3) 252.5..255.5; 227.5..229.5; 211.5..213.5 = -13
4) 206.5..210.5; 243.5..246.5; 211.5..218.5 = -34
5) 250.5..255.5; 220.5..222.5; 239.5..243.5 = -69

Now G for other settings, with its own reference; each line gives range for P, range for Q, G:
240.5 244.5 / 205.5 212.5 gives 0.13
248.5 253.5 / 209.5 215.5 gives 0.15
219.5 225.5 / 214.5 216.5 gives -0.74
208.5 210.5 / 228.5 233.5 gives -0.07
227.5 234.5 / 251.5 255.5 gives -0.34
